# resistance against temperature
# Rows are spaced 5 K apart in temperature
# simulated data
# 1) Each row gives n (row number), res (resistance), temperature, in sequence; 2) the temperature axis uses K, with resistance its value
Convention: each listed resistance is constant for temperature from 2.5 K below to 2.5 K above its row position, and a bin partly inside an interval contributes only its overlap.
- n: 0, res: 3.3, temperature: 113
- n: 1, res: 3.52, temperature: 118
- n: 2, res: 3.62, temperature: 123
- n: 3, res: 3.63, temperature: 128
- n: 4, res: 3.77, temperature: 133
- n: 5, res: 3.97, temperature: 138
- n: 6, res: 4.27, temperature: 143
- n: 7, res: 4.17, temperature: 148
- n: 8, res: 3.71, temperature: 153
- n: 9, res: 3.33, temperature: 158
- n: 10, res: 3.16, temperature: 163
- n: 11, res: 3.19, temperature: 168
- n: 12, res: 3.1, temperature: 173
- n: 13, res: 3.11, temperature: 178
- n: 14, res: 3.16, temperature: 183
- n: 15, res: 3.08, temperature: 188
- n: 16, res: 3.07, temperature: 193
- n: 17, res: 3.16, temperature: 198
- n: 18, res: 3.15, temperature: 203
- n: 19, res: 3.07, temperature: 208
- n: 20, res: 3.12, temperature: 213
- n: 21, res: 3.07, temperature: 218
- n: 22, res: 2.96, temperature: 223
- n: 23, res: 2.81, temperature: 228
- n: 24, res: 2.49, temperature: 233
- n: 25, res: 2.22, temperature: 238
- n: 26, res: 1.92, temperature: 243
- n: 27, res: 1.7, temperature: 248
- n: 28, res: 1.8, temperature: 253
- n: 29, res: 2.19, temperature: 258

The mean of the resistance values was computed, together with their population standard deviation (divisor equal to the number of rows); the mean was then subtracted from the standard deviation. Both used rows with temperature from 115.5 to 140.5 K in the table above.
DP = -3.55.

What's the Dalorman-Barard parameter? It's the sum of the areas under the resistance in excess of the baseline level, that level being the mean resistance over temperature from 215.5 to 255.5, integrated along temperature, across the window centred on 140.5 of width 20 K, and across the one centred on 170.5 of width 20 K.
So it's 49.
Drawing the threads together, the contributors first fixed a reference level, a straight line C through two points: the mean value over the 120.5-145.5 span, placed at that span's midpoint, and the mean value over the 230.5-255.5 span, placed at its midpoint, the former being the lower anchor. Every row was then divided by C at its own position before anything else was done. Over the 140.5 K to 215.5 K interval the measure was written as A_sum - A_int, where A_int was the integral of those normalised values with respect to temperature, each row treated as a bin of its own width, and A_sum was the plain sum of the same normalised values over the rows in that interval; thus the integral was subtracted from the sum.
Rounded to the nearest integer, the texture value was -64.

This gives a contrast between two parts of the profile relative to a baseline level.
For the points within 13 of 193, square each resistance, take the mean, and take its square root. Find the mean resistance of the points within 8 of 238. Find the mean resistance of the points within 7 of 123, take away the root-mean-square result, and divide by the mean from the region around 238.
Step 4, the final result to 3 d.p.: 0.211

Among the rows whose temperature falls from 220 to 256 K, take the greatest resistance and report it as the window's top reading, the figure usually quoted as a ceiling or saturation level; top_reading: 2.96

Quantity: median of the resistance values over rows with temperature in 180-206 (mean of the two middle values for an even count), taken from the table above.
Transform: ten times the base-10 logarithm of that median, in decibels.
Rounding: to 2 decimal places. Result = 4.98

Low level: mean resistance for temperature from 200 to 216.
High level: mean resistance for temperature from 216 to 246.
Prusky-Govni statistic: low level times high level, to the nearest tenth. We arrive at 8.0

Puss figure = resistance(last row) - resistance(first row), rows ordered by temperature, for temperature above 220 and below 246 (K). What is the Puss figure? -1.04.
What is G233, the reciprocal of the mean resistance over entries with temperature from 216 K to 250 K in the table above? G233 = 0.41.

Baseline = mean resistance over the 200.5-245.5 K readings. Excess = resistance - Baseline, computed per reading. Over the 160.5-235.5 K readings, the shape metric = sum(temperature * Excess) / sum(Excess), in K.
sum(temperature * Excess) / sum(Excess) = 188.9 K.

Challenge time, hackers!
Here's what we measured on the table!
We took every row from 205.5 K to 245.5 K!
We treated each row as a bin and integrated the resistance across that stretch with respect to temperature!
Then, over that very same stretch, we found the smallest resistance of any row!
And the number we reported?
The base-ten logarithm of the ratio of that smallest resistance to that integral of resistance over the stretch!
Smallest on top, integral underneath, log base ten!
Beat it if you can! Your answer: -1.75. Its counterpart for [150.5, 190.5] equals -1.62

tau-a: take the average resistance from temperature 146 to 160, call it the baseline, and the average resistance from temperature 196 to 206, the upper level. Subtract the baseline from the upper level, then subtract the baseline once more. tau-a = -4.3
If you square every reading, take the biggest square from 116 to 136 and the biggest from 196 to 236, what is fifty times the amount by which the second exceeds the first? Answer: -211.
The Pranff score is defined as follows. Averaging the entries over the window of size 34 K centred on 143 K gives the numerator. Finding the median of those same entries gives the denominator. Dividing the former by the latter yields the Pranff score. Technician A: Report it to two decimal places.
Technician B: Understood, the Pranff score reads 1.02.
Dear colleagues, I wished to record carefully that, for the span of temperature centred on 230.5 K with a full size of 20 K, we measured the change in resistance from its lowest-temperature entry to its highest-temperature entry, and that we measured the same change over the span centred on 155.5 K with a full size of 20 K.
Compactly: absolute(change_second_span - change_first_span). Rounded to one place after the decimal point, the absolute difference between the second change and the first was 0.3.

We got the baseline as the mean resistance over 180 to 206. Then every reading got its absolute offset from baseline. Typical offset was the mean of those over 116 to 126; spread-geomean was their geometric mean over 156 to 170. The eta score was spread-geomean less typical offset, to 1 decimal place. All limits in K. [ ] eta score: -0.4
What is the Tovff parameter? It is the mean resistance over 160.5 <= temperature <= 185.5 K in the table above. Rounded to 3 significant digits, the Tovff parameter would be 3.14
